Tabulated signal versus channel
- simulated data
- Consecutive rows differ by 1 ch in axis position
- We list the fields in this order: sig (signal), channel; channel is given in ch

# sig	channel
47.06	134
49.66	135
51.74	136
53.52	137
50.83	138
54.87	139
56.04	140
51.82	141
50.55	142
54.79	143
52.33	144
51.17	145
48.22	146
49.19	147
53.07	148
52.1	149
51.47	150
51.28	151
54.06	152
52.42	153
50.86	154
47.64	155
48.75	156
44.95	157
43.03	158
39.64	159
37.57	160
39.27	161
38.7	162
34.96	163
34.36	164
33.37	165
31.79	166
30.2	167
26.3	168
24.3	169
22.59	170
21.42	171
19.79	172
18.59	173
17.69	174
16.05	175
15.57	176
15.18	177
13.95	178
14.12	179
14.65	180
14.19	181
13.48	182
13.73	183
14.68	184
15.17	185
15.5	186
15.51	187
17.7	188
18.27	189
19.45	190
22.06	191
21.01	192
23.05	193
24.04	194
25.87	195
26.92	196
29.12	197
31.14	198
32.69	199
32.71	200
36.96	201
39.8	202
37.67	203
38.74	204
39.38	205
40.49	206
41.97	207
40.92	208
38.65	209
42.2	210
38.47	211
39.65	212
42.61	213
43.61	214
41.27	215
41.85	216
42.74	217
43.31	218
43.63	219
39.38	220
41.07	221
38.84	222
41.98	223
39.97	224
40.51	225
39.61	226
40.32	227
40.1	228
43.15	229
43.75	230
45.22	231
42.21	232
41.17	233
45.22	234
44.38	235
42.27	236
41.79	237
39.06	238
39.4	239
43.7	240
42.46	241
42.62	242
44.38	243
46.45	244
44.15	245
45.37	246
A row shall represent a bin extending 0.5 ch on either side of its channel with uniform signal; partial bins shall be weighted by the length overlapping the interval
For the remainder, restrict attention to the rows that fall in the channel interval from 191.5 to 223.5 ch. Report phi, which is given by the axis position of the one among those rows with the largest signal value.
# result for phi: 219 ch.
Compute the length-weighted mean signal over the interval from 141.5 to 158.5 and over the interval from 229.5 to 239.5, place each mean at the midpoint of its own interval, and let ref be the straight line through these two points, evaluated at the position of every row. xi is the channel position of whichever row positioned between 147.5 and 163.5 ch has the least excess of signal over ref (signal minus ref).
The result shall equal 163 ch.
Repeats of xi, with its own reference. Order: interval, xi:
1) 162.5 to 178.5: 178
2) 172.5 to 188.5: 182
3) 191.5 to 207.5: 192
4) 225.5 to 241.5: 226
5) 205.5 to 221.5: 209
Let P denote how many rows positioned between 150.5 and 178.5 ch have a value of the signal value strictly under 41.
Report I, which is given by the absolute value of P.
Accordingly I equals 20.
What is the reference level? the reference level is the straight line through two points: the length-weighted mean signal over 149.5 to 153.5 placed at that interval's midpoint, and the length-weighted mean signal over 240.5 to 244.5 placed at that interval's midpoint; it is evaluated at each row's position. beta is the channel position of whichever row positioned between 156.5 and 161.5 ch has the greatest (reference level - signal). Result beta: 160 ch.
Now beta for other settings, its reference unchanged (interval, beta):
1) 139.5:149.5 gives 146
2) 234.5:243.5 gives 238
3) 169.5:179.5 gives 178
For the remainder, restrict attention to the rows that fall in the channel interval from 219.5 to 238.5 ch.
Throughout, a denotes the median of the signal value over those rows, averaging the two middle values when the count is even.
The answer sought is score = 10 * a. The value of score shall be 412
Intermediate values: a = 41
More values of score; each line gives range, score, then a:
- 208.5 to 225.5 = 413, 41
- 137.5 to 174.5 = 476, 48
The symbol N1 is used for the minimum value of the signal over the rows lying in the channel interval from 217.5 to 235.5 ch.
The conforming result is 38.84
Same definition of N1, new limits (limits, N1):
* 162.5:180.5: 13.95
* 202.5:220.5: 37.67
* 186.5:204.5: 15.51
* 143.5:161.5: 37.57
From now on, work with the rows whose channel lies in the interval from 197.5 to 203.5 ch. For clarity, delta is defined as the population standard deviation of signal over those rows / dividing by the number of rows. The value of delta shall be 3.1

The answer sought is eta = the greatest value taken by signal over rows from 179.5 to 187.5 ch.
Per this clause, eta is 15.51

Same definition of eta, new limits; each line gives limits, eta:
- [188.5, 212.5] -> 42.2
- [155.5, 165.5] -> 48.75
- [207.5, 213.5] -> 42.61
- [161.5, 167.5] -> 38.7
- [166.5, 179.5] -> 30.2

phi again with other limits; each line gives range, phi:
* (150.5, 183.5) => 152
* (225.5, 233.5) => 231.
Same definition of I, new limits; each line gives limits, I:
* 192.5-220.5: 19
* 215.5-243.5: 9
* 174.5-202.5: 28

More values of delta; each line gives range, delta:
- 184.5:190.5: 1.6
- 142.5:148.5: 2.2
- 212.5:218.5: 0.8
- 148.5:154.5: 1.0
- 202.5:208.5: 1.4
